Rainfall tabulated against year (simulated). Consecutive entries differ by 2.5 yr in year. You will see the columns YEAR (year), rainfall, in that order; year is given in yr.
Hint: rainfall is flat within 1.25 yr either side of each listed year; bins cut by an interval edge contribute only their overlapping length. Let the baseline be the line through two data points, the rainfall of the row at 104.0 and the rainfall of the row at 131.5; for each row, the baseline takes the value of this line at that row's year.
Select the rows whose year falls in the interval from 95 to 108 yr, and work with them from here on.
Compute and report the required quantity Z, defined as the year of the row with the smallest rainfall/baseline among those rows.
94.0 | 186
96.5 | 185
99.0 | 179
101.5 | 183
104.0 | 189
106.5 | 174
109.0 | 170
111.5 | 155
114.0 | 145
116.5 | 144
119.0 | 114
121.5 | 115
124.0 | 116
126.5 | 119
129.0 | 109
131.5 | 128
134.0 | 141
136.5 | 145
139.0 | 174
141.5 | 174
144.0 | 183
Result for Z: 99.0 yr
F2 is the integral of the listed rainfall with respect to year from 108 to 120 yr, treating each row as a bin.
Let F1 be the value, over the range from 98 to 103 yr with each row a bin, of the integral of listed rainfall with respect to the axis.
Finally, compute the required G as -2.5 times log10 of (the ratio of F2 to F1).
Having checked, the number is -0.7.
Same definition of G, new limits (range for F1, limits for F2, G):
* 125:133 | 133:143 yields -0.6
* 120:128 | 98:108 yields -0.7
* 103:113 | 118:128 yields 0.4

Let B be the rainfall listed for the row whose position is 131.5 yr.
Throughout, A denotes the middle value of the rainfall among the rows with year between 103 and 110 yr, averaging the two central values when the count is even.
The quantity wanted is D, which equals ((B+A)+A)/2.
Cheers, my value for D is 238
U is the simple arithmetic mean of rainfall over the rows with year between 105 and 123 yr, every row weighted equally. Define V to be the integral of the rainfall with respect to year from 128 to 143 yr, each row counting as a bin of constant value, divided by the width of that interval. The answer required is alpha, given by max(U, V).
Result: 146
